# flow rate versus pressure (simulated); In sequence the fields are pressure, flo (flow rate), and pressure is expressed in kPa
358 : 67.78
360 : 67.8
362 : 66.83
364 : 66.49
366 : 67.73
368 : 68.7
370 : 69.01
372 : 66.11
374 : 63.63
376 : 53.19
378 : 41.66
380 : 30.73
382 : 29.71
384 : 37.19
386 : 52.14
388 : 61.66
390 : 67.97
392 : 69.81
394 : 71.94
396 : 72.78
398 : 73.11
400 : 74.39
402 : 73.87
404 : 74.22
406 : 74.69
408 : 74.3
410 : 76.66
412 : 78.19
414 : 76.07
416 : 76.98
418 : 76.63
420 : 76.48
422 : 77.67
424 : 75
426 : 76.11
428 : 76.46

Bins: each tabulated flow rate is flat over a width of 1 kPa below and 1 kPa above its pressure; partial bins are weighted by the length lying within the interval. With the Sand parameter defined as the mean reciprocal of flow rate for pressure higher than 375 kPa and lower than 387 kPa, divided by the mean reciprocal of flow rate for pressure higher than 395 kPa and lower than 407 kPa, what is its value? 1.91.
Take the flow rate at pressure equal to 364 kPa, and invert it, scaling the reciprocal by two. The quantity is 0.0301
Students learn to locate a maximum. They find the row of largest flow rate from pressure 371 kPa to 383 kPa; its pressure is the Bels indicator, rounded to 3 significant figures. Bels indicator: 372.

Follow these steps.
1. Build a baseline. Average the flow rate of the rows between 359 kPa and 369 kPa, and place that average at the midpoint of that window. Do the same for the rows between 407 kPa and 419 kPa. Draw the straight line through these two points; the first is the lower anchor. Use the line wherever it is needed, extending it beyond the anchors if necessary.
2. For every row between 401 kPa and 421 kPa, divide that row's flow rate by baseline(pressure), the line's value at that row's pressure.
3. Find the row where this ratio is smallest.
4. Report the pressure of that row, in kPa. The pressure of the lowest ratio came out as 408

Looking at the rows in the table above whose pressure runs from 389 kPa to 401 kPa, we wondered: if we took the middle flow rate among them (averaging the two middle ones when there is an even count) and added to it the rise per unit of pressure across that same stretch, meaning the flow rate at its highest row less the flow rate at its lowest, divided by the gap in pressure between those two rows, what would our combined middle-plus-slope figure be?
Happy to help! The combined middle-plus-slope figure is 73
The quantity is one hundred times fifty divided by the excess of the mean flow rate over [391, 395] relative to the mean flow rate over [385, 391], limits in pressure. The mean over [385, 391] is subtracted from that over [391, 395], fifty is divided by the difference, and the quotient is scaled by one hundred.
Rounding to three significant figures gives 486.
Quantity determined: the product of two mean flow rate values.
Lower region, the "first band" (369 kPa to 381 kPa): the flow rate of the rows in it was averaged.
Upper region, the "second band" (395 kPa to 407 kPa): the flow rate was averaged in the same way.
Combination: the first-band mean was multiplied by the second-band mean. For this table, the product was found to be 3992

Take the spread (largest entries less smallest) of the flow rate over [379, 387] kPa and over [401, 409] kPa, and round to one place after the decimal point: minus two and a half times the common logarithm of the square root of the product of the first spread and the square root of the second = -1.6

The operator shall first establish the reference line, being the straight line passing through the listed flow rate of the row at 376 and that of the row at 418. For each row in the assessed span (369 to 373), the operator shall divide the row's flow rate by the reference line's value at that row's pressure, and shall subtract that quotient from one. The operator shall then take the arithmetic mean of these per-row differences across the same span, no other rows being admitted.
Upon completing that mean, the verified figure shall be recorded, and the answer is -0.34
